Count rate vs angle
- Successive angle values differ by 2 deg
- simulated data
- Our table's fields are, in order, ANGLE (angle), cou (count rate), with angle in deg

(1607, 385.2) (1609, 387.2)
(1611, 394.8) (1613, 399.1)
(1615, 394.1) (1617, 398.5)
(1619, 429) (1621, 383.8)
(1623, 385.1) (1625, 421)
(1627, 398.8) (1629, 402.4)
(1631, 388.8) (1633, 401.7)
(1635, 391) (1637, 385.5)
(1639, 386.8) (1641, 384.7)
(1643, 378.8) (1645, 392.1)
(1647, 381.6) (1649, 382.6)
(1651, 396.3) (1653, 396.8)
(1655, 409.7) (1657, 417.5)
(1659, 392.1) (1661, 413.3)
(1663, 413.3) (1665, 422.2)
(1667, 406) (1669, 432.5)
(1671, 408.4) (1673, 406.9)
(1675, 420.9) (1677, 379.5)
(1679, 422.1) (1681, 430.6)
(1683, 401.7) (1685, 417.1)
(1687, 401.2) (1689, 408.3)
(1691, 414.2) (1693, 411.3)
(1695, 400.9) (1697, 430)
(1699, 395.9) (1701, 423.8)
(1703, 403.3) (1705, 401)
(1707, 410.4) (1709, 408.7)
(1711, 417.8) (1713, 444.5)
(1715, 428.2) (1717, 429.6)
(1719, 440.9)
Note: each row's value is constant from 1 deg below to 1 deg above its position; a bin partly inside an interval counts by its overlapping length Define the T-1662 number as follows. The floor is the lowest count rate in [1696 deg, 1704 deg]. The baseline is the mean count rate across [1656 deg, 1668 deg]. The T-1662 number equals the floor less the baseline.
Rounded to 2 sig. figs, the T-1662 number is -15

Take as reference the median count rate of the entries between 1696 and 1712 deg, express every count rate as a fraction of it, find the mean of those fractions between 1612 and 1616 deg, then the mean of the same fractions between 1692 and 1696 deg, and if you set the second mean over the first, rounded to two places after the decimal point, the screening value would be 1.02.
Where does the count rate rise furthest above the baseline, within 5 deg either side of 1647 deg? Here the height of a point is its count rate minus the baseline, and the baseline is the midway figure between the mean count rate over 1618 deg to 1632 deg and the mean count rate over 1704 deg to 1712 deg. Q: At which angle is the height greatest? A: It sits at 1651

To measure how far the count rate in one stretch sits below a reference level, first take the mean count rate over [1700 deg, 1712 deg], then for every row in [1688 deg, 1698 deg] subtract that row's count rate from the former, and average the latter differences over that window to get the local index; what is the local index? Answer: -2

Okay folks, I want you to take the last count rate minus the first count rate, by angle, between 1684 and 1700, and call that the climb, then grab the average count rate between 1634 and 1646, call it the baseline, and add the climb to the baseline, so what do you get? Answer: 365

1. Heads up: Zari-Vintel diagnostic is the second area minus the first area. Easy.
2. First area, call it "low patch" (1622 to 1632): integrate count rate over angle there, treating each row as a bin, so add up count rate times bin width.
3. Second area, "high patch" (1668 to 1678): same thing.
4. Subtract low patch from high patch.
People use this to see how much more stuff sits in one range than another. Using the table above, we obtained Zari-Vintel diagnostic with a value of 104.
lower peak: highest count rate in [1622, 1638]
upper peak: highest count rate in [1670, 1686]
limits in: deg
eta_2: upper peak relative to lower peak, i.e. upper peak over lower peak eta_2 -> 1.02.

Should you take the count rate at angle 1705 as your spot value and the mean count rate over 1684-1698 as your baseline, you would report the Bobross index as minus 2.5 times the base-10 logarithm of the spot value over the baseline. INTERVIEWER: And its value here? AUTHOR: 0.03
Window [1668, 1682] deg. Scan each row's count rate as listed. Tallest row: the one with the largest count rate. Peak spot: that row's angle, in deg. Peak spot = 1669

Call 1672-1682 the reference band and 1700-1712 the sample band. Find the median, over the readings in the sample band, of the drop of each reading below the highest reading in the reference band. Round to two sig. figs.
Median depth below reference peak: 21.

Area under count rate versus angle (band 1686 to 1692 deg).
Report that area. 2447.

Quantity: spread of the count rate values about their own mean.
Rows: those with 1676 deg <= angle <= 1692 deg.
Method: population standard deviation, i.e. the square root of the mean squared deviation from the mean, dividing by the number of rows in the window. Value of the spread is 15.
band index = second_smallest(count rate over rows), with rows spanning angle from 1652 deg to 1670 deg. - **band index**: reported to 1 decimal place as 396.8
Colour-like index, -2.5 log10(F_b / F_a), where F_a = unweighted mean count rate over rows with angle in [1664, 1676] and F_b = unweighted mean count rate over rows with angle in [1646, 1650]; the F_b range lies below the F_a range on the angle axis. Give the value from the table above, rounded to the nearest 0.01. 0.09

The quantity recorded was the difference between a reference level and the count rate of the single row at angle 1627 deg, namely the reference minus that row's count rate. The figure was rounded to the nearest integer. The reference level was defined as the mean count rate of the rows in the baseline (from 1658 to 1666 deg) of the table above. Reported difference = 11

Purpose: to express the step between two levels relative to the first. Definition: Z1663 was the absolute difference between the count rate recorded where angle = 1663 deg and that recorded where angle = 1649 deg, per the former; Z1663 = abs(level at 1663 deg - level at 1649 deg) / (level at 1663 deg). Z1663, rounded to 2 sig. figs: 0.074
